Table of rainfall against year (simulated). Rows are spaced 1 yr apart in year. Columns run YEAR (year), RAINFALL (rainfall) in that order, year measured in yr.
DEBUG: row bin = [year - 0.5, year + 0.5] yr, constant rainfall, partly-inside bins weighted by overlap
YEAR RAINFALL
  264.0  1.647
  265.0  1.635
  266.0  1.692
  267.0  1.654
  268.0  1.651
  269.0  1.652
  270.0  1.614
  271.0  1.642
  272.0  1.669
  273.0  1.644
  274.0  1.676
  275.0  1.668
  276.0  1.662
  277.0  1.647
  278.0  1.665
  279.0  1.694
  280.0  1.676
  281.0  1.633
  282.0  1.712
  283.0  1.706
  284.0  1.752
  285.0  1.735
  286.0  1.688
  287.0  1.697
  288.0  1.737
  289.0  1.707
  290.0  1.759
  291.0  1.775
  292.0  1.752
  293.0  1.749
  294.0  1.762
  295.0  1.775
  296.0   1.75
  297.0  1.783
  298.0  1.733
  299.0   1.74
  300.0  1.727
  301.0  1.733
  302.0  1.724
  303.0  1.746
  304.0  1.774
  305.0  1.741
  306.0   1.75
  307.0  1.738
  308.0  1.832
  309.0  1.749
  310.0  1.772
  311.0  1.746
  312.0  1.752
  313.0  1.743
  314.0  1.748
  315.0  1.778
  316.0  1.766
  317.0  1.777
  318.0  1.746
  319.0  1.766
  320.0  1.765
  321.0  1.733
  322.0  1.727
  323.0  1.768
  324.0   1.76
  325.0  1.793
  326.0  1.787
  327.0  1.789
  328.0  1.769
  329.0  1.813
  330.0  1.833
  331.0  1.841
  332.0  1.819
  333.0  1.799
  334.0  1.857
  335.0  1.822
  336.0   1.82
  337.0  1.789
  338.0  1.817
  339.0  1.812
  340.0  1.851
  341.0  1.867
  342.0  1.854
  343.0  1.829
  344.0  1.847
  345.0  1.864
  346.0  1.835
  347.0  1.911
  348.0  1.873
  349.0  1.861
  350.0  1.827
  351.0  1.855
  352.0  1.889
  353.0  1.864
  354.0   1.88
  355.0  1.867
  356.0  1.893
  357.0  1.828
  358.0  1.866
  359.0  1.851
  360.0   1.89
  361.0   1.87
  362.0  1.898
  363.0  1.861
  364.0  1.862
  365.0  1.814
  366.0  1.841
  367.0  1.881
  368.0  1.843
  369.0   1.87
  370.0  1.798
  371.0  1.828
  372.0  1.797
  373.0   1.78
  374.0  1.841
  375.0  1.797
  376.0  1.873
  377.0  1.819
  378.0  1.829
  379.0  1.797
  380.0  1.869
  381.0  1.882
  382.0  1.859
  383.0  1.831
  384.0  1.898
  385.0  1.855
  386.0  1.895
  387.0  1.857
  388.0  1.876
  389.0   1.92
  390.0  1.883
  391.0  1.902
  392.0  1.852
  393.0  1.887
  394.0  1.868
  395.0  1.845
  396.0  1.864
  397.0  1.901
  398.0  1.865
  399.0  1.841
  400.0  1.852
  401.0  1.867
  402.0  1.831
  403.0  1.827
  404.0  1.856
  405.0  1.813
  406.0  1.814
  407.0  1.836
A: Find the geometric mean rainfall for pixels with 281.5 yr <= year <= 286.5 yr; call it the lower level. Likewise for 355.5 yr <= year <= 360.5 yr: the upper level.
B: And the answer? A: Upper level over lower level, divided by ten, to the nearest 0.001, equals 0.109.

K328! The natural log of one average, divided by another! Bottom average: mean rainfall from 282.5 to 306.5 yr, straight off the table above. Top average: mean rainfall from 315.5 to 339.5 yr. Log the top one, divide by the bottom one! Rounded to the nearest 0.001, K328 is 0.334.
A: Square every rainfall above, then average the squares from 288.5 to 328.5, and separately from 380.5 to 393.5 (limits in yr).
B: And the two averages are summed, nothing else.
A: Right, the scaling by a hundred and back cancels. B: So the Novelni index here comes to 6.61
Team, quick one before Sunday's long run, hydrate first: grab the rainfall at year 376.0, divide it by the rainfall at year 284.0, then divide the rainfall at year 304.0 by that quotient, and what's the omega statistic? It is 1.66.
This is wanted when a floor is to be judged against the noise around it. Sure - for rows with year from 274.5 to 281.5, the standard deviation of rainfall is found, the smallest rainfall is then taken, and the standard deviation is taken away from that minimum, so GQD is 1.61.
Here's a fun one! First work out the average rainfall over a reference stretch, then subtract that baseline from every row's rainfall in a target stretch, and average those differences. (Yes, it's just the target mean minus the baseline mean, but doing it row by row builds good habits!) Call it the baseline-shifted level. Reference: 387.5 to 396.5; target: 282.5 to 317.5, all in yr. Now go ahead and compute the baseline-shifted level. -0.13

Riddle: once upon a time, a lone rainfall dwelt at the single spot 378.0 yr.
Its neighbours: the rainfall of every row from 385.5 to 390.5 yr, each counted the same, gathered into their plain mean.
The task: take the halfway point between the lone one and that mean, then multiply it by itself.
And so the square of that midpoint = 3.45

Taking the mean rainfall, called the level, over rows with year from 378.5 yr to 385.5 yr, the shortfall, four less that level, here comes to 2.14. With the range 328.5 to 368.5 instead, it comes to 2.15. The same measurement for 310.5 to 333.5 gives 2.23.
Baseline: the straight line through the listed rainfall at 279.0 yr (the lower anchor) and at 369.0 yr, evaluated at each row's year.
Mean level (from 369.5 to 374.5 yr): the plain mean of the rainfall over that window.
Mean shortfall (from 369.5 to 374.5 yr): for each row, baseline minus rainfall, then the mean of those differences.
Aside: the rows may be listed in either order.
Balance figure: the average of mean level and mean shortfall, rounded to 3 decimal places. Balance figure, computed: 0.938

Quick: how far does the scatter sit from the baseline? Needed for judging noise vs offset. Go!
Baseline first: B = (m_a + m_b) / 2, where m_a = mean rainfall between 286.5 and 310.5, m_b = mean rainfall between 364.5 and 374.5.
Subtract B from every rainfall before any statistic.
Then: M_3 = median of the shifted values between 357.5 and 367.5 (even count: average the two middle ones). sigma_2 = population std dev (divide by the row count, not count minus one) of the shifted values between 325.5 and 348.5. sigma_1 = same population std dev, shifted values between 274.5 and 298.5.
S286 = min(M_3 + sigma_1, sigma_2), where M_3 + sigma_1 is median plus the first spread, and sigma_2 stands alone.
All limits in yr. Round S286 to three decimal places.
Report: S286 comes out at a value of 0.032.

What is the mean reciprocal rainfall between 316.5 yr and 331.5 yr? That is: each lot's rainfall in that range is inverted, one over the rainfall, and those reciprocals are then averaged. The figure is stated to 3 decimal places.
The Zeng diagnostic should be 0.563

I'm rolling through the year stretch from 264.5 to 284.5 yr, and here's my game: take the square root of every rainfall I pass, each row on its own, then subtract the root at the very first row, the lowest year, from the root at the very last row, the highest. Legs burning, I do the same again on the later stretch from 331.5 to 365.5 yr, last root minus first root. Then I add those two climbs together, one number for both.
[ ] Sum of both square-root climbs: 0.043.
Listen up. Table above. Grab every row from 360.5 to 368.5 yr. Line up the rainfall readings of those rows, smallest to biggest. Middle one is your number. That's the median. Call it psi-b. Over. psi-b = 1.86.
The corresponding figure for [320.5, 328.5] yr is 1.77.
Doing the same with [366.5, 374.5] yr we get 1.83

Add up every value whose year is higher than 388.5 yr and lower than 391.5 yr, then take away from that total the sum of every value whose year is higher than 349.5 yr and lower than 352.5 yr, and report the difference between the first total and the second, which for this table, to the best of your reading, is 0.13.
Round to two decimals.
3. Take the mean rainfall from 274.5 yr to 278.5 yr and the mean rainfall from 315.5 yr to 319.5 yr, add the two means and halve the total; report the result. 1.71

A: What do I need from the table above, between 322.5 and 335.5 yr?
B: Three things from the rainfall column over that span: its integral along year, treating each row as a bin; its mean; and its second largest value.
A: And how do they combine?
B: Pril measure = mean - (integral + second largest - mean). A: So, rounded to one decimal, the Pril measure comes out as -21.7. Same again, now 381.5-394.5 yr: -22.5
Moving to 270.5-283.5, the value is -20.1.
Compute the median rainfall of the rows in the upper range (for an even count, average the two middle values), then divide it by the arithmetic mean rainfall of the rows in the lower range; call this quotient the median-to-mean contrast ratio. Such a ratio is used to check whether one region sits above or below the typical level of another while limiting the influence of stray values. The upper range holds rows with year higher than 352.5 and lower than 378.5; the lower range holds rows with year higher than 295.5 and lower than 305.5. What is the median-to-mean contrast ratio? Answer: 1.06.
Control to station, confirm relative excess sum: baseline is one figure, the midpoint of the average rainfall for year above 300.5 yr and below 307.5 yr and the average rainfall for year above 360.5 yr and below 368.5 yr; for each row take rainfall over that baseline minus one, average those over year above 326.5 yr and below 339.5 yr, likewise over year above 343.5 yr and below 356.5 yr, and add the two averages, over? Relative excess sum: 0.043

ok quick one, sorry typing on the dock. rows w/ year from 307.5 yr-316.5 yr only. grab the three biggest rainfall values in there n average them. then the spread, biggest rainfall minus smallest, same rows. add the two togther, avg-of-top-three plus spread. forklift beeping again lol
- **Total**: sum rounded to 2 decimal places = 1.88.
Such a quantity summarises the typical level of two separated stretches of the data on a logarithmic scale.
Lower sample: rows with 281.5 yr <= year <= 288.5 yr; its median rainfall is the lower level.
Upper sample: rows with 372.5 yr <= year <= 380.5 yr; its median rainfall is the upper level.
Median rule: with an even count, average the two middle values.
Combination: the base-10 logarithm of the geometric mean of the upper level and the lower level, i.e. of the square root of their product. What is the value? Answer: 0.247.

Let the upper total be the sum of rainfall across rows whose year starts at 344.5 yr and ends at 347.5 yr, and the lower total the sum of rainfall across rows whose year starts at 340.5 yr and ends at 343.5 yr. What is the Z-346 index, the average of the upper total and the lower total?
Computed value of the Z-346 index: 5.58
